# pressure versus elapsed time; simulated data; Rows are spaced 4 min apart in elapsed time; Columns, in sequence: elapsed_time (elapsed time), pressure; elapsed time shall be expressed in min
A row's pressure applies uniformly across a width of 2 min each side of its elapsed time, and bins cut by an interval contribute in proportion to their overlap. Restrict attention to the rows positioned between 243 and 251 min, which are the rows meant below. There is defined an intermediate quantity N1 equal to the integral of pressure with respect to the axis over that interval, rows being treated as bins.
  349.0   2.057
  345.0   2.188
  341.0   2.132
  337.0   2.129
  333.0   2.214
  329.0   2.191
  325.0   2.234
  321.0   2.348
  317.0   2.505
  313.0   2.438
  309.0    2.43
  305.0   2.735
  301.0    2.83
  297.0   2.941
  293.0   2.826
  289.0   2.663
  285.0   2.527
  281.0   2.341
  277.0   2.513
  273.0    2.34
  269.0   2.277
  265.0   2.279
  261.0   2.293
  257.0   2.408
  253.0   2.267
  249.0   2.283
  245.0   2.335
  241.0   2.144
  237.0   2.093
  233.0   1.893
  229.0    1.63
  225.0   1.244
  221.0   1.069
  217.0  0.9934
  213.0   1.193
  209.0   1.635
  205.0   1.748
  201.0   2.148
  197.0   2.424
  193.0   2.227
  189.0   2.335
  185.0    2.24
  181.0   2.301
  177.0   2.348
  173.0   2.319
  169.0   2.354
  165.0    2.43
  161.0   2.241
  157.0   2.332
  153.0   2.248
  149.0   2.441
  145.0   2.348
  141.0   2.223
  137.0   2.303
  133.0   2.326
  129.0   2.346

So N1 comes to 18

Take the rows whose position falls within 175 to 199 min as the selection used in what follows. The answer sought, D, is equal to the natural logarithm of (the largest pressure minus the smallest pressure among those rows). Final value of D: -1.62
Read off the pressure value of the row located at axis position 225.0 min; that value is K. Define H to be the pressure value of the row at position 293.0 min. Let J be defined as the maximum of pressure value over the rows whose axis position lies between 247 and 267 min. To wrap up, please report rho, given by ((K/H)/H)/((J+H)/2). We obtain 0.06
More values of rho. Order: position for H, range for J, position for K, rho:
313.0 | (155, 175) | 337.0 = 0.15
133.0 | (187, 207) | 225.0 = 0.10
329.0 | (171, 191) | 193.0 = 0.20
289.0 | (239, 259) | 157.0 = 0.13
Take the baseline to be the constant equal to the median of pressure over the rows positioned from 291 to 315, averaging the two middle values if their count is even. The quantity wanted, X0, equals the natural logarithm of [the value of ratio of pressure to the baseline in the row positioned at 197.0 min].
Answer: -0.137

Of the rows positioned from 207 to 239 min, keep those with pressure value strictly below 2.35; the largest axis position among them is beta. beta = 237.0 min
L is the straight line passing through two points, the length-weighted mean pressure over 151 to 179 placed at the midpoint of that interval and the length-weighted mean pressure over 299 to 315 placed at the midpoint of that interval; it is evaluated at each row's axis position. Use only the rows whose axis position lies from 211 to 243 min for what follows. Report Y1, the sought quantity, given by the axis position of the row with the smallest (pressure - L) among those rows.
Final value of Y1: 217.0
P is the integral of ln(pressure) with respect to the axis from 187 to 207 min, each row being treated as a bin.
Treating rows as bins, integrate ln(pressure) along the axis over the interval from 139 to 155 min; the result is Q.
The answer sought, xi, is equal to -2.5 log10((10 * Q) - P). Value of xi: -5.19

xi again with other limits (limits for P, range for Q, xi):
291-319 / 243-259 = -5.08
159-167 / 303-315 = -5.05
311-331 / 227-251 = -5.48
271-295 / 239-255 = -5.08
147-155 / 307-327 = -5.56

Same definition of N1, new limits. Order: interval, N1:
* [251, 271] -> 46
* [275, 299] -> 63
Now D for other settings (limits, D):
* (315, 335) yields -1.16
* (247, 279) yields -1.40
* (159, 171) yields -1.67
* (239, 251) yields -1.66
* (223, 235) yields -0.43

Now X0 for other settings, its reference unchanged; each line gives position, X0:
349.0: -0.301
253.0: -0.204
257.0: -0.144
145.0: -0.169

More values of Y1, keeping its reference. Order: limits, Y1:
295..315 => 309.0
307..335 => 329.0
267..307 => 269.0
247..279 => 269.0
